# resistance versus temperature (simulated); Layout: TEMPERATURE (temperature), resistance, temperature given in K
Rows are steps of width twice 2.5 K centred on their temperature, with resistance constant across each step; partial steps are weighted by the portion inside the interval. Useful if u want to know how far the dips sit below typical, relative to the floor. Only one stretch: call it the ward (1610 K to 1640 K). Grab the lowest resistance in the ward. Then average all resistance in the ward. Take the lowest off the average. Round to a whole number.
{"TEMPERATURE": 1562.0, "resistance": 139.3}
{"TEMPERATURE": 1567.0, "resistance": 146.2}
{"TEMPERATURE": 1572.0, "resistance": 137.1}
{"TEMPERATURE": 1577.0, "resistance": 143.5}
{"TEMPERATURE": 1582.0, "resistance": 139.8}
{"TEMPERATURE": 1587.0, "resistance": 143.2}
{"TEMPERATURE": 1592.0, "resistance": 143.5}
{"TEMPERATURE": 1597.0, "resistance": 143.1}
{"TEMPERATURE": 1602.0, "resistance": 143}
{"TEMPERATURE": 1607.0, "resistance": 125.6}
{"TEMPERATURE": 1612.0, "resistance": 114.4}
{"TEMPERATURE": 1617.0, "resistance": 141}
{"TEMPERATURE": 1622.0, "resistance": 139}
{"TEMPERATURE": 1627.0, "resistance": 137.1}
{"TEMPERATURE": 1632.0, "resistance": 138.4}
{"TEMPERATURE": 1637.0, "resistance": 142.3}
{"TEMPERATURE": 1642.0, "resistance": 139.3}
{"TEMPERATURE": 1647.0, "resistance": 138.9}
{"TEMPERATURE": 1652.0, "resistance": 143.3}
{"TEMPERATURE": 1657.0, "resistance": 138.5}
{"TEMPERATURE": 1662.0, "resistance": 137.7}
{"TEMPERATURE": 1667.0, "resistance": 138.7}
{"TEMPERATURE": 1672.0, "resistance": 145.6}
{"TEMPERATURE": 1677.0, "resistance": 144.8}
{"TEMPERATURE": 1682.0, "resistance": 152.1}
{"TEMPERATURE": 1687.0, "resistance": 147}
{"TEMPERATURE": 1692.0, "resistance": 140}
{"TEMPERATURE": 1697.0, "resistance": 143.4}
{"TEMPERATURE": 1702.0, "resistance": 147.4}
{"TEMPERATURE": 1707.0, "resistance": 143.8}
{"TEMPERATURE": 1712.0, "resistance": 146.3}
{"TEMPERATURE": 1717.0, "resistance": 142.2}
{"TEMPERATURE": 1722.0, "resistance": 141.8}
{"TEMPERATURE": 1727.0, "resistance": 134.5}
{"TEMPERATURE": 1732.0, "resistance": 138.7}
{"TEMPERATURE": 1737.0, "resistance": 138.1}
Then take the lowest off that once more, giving -93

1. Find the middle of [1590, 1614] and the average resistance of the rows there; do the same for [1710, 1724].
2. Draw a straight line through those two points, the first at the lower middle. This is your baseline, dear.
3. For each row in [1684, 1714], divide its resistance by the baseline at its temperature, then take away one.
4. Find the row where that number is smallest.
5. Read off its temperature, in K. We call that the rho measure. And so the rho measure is 1692.0 K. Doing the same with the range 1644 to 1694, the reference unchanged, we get 1692.0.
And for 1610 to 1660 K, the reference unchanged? 1612.0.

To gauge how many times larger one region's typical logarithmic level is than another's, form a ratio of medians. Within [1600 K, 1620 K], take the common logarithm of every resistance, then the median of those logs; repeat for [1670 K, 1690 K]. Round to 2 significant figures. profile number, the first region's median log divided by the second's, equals 0.98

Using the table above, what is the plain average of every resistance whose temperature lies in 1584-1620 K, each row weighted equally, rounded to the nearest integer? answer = 136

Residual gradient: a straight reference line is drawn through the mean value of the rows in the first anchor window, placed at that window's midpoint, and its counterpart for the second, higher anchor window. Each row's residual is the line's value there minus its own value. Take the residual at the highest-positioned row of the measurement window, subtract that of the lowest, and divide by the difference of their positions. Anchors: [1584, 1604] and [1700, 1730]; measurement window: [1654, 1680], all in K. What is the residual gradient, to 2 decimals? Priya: -0.32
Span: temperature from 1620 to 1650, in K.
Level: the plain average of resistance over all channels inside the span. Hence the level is 139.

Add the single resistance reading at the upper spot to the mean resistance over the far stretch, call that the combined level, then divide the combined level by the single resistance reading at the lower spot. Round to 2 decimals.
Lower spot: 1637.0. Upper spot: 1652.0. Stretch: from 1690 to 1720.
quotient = 2.02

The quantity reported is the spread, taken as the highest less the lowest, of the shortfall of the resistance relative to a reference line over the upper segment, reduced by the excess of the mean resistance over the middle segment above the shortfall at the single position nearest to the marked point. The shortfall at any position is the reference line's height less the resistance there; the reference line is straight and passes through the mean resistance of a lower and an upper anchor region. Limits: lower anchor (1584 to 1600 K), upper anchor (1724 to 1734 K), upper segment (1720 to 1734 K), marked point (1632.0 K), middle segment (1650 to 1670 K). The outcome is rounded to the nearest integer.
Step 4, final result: -130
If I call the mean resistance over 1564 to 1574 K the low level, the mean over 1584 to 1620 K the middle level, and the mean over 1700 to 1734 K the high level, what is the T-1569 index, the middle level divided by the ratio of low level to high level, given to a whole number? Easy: 137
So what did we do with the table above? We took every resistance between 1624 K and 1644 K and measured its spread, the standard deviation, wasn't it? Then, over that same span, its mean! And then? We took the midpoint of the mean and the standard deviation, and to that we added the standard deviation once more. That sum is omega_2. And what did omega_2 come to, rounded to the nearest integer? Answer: 73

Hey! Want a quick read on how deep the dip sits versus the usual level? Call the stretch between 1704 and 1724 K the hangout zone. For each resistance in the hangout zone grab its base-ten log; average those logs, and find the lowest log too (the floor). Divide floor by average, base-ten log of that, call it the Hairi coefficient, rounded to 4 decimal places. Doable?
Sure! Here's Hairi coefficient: -0.0011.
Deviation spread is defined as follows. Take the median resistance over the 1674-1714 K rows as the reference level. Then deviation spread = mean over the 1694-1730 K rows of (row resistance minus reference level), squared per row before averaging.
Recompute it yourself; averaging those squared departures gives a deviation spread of 23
